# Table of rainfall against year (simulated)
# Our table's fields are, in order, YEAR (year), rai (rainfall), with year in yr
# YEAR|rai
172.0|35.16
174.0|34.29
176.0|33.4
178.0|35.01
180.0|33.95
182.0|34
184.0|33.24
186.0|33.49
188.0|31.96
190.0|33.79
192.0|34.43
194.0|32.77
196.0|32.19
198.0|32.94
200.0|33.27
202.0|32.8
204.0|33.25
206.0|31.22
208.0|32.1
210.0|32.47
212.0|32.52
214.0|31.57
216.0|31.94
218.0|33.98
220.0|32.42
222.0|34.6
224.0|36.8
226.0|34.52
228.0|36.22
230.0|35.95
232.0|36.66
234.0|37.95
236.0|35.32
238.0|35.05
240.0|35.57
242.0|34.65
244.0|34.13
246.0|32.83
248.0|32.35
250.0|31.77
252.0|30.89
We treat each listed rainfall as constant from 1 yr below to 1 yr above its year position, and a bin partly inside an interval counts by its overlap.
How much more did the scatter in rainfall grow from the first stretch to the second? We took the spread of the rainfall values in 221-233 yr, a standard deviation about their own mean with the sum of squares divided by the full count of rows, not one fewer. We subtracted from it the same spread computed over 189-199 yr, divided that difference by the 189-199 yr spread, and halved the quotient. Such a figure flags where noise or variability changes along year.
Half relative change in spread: 0.1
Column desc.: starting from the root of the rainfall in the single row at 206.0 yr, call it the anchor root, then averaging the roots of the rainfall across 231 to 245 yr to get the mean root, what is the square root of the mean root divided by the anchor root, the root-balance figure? 1.03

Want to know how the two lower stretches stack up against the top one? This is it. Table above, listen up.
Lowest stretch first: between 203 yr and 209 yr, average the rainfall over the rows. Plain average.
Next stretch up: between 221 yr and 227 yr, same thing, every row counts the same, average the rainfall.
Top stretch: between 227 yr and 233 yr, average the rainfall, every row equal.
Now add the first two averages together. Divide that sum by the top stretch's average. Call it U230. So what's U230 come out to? 1.86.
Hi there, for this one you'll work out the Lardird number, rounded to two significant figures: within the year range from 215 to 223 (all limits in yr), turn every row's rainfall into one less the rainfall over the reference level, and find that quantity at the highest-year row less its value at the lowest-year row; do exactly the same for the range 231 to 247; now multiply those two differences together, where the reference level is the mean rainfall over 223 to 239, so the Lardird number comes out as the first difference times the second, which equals -0.0078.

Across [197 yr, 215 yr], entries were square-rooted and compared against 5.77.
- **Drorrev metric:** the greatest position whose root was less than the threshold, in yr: 214.0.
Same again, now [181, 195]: 194.0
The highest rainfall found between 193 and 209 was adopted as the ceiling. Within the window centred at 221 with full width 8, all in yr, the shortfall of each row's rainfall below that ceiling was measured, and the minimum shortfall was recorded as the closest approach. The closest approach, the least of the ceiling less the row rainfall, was -3.5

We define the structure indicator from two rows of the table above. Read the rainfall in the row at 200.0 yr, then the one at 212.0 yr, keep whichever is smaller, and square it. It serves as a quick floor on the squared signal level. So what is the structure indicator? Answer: 1058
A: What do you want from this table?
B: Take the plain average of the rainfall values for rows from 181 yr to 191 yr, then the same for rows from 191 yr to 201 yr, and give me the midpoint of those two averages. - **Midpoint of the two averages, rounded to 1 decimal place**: 33.2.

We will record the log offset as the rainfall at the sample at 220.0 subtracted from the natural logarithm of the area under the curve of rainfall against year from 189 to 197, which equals -26.8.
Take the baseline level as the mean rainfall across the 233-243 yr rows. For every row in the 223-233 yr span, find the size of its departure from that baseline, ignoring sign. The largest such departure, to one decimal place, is 1.2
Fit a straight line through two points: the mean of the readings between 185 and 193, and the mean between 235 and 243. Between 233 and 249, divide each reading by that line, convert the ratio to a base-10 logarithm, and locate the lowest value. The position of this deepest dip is 248.0 yr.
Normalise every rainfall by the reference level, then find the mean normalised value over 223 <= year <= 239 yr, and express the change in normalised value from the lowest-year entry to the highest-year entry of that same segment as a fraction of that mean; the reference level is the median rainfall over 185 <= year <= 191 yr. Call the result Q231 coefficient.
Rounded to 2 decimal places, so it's -0.05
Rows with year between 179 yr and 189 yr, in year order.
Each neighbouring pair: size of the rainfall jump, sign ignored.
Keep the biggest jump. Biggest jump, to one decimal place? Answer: 1.5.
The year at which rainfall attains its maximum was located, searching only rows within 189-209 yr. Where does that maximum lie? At 192.0 yr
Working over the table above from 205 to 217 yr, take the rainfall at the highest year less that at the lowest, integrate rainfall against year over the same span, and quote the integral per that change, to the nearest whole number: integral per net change 533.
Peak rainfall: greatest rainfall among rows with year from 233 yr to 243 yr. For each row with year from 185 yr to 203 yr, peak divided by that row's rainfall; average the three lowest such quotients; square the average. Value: 1.25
